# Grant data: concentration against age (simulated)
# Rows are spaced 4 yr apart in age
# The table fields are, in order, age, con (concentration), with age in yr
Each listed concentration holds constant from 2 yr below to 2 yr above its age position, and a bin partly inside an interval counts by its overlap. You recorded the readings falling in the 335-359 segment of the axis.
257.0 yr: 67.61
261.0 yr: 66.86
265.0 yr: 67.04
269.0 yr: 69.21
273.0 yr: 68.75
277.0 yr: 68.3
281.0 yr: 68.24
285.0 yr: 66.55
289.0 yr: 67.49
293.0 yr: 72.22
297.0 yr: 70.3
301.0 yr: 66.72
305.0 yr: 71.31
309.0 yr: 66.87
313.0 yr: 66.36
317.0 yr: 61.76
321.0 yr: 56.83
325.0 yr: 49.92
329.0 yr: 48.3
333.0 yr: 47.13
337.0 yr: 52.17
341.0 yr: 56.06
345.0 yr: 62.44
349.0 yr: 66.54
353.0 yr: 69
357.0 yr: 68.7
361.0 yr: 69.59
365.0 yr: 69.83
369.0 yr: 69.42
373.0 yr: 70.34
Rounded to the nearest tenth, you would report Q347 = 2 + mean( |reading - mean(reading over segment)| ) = 7.6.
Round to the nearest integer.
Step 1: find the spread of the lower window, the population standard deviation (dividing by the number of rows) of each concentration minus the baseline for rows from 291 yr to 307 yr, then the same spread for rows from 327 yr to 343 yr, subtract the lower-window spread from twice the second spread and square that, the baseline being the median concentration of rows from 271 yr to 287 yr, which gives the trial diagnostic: 24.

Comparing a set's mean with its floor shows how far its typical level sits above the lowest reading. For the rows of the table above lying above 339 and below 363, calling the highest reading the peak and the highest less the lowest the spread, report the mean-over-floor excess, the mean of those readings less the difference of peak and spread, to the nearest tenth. 9.3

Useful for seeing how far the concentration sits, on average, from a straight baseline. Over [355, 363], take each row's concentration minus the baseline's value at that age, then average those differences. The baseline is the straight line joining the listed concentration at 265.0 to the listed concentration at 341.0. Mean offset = 16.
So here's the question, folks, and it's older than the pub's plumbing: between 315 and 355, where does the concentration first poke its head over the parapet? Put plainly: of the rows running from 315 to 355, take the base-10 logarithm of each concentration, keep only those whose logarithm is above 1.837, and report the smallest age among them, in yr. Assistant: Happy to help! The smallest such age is 353.0 yr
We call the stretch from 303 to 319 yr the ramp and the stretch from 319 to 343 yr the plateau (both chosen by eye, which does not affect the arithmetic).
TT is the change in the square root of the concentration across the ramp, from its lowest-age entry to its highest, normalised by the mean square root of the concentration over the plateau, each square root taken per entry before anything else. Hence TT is -0.08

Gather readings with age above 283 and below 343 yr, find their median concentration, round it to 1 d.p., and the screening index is 66.4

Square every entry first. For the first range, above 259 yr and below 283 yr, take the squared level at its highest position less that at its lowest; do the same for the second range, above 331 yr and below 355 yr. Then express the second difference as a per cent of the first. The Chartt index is 1362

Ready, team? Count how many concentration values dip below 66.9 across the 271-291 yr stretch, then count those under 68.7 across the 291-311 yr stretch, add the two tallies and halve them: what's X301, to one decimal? 1.5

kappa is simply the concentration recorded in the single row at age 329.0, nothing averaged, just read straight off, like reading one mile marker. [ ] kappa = 48.3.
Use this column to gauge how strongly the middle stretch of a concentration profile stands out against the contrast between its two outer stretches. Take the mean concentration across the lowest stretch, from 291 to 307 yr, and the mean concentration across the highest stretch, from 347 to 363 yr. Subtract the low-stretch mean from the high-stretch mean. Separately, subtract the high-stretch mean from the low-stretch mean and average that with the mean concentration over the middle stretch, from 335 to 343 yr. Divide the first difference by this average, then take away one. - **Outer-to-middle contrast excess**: -1.06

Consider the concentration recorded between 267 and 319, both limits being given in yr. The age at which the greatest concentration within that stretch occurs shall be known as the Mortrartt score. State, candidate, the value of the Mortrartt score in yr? 293.0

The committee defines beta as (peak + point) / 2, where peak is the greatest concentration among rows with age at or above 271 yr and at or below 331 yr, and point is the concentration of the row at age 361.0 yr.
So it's 70.9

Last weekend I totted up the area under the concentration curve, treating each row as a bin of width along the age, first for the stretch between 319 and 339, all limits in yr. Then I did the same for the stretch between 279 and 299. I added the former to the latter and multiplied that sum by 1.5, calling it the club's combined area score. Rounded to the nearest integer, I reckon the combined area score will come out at 3595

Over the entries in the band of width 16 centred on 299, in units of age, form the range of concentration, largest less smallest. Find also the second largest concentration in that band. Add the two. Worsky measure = 77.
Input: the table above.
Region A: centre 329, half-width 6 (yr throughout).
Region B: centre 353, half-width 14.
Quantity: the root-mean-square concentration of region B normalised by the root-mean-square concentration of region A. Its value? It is 1.4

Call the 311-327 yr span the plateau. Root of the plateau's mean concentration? 7.7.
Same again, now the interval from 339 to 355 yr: 8.0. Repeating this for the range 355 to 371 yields 8.3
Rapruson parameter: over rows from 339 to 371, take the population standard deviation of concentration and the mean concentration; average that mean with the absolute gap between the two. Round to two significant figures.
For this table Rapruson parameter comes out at 64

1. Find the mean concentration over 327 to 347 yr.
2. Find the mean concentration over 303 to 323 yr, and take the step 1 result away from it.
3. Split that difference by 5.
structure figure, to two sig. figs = 2.3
